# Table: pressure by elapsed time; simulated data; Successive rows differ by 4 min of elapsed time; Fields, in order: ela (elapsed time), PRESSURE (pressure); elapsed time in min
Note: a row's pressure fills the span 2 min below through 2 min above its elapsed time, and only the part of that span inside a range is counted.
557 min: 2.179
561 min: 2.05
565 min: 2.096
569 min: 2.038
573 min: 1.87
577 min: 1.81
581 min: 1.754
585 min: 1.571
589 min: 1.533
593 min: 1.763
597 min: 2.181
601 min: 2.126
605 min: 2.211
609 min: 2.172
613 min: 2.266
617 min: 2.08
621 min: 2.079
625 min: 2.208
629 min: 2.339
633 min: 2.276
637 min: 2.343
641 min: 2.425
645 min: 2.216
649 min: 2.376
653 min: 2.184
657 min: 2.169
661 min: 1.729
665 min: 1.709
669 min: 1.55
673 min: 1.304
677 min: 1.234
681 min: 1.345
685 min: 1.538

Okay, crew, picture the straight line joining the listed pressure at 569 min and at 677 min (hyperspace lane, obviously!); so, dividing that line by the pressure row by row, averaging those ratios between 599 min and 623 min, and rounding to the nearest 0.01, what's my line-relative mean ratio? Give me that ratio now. 0.80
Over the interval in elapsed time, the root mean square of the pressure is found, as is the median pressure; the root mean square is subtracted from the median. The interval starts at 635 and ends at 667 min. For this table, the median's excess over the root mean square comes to 0.04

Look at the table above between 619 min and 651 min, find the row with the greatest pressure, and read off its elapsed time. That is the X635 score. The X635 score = 641 min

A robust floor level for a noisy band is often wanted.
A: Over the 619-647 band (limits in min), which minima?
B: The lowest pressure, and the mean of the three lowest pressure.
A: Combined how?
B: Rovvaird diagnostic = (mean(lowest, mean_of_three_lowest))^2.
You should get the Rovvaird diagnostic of 4.5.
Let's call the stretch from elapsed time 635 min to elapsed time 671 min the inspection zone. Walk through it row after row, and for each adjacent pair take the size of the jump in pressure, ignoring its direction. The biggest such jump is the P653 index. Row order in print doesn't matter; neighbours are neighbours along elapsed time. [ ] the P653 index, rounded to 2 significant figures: 0.44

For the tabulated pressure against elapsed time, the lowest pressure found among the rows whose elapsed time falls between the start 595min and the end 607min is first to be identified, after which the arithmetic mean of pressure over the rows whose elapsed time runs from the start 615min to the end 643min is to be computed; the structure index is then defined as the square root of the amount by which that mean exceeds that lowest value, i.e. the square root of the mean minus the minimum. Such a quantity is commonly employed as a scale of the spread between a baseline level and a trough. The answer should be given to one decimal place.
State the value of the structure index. 0.4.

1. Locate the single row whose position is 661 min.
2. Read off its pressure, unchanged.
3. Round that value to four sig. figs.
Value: 1.729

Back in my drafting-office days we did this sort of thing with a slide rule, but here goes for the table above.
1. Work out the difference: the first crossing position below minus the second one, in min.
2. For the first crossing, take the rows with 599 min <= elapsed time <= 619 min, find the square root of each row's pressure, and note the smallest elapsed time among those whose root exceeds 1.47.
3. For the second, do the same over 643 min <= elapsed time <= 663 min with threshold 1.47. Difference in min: -40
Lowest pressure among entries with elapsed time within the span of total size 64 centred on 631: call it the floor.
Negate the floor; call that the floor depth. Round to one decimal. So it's -1.7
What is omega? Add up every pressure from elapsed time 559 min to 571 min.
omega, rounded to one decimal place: 6.2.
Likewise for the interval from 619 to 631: 6.6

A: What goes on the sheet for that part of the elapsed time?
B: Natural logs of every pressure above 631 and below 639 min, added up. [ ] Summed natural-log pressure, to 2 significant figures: 1.7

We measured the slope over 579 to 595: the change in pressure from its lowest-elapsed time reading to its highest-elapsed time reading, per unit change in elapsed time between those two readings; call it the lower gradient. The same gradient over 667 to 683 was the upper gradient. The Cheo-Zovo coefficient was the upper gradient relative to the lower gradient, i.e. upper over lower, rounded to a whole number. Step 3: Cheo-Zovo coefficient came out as -23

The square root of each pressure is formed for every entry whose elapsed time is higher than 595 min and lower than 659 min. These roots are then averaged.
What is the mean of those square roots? 1.49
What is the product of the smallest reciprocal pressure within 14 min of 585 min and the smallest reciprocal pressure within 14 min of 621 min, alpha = 0.196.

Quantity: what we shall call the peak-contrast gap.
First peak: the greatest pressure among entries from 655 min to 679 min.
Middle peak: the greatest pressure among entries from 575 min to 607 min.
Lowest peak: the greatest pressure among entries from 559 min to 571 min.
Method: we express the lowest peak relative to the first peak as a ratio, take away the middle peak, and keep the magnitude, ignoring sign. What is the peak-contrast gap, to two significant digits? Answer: 1.2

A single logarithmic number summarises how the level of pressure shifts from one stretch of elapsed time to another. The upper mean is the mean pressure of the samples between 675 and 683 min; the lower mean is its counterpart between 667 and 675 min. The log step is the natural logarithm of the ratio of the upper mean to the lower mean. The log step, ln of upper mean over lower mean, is -0.10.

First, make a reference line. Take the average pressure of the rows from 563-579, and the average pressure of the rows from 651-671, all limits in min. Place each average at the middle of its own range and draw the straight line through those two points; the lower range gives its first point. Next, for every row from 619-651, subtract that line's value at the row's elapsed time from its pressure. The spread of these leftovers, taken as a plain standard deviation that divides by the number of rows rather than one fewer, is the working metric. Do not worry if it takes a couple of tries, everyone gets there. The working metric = 0.110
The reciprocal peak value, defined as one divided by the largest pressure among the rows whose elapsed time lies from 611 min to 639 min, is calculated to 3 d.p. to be 0.427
